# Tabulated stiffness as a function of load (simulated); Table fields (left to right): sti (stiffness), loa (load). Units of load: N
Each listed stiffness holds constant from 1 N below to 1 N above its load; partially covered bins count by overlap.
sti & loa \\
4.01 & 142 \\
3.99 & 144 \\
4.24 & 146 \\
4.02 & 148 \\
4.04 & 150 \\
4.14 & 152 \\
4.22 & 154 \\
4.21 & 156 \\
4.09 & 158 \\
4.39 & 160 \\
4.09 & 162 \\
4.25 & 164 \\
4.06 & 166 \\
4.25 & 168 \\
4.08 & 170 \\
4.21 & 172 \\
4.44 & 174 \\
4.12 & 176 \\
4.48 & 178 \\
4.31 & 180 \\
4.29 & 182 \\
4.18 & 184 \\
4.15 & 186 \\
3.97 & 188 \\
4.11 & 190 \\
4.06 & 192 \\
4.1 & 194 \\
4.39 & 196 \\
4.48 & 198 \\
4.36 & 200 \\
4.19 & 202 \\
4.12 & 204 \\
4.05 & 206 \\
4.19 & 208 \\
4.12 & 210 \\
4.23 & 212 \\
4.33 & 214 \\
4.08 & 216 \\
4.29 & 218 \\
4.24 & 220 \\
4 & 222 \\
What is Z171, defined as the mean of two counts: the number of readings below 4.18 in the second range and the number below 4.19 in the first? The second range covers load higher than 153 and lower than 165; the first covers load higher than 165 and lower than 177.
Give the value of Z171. 2.5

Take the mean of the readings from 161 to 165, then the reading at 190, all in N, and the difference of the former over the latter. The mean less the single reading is 0.06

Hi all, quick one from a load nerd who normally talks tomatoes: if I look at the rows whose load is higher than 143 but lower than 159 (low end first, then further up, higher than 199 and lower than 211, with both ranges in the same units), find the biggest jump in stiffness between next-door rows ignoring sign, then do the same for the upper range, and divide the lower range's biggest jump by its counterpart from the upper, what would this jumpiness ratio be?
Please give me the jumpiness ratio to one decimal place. 1.5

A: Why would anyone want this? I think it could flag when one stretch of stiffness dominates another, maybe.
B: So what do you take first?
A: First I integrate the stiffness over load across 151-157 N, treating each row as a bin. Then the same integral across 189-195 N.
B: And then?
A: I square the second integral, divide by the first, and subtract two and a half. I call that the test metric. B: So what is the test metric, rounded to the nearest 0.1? 21.5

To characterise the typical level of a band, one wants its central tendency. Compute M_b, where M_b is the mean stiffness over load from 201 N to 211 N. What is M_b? 4.13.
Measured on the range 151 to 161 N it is 4.21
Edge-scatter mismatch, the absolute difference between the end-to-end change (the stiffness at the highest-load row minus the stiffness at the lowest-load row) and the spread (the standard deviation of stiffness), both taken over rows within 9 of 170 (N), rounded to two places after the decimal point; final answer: 0.24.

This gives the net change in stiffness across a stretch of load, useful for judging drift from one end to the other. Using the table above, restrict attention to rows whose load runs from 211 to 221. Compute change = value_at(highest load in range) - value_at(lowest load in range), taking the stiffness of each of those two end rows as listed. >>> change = 0.0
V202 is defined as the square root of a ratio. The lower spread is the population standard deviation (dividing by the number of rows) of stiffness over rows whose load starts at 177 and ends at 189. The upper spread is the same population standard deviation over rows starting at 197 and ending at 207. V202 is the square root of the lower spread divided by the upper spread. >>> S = 1.00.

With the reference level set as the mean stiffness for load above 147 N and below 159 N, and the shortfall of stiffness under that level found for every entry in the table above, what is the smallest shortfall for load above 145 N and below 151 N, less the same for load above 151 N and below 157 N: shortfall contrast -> -0.02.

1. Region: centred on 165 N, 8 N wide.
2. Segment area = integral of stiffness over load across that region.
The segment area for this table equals 33.3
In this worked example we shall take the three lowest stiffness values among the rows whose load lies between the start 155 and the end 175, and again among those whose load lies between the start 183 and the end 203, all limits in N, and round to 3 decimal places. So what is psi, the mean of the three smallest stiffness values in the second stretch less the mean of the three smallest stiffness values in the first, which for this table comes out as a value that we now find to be -0.033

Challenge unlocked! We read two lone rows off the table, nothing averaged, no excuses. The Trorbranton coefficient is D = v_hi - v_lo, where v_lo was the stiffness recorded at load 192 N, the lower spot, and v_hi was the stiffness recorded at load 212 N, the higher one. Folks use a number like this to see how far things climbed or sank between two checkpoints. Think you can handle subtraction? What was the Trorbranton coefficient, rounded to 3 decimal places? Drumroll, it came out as 0.170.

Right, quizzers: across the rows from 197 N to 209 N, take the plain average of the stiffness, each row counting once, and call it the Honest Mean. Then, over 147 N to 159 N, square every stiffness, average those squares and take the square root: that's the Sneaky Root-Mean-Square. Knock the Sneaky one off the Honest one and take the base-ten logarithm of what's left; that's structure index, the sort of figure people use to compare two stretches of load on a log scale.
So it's -0.95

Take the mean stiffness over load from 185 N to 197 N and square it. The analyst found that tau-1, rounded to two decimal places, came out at 17.06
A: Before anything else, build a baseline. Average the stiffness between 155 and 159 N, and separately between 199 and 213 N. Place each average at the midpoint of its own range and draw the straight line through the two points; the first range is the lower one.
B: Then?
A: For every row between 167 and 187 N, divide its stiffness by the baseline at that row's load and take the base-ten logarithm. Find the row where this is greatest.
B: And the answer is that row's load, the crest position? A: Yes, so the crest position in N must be 178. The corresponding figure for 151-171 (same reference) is 160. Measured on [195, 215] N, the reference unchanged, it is 198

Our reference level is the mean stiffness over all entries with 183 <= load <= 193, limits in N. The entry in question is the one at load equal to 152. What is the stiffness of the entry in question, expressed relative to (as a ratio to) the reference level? 1.01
